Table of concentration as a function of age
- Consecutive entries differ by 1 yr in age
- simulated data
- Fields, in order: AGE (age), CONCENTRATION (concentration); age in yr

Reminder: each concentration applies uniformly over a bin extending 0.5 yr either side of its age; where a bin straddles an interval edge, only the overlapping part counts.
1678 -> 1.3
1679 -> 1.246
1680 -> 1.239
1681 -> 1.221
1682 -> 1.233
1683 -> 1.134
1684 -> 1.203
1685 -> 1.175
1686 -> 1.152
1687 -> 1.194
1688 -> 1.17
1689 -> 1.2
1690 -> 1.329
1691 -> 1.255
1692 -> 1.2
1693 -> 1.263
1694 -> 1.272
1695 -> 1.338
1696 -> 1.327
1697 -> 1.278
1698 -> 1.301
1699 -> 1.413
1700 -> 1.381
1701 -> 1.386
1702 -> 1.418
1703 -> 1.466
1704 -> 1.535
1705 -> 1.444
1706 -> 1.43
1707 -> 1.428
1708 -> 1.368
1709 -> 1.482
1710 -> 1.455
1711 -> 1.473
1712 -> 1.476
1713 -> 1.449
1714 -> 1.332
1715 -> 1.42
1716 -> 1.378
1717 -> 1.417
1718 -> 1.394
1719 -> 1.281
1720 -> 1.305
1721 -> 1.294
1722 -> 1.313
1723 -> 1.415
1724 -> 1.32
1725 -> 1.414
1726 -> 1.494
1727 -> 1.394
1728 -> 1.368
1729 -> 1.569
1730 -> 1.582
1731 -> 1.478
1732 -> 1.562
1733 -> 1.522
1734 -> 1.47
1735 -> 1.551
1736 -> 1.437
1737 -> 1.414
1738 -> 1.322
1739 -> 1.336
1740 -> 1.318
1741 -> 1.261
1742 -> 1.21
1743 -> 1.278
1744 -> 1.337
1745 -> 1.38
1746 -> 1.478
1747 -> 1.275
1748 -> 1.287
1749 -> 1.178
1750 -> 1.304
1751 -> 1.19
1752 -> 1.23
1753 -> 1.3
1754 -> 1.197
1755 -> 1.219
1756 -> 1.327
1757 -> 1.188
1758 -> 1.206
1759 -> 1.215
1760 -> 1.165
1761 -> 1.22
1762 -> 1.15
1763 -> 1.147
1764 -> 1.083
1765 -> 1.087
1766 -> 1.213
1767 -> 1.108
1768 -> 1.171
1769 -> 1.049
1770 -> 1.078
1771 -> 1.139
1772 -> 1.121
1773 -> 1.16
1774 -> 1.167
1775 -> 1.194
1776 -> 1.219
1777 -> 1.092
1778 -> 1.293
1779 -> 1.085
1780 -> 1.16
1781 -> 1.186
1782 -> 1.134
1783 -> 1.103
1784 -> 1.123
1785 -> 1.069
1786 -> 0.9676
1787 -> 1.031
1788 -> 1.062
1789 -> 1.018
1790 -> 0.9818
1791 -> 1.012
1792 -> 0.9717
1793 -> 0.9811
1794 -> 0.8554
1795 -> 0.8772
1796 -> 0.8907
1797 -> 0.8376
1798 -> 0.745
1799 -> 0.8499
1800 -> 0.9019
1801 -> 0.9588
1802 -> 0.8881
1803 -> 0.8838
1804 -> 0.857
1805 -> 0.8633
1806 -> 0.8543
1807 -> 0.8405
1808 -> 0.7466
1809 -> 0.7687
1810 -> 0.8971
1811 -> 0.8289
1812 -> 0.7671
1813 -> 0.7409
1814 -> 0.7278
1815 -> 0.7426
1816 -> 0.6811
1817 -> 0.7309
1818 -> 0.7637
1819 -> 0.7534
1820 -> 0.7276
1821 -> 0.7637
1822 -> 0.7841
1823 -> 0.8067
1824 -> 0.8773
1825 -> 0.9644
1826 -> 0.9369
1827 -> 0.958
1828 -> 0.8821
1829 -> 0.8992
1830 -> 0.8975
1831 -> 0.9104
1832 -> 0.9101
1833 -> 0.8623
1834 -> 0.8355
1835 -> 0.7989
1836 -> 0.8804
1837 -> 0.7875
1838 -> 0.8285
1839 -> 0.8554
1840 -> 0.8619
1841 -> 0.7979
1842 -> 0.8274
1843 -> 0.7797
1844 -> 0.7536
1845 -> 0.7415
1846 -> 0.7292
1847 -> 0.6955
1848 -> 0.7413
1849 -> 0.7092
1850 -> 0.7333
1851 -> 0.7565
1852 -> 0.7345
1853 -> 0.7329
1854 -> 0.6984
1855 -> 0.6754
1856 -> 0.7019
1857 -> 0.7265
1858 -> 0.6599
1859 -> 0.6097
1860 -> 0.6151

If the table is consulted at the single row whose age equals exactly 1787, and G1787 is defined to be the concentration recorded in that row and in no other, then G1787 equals 1.031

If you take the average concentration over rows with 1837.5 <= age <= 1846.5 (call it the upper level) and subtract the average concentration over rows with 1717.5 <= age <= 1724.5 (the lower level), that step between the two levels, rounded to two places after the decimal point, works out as -0.53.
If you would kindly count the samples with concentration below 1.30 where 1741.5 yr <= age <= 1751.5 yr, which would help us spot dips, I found 6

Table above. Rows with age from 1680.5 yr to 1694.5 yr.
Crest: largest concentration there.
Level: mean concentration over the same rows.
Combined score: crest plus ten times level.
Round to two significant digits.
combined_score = 13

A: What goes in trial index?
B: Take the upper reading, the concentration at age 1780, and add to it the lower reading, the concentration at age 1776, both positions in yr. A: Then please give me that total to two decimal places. 2.38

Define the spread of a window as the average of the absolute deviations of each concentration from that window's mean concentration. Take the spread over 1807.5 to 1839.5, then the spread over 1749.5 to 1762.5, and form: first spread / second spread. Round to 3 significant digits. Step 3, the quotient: 1.63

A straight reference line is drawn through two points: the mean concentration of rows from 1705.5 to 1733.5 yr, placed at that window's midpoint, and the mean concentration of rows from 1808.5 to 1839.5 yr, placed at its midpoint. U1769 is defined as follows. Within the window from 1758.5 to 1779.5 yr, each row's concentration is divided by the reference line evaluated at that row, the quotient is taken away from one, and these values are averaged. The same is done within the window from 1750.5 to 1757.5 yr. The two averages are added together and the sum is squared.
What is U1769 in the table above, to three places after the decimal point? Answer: 0.000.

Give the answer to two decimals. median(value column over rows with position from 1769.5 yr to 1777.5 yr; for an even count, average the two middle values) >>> 1.15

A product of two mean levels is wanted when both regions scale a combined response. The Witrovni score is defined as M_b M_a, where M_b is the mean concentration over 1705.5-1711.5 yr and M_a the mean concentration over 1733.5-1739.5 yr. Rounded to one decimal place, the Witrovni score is 2.0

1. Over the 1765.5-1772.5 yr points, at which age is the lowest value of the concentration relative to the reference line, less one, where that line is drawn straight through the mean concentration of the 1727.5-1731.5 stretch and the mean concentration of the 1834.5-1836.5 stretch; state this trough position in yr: 1769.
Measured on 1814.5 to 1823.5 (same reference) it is 1816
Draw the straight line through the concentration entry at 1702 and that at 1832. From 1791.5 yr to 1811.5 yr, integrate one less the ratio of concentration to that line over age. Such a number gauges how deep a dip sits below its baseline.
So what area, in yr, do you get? 3.2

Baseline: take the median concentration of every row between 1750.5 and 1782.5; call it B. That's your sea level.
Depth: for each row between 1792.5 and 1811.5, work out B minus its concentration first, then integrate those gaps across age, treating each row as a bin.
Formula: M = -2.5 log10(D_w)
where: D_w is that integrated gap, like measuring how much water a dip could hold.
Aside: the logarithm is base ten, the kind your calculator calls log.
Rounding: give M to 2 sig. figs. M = -1.9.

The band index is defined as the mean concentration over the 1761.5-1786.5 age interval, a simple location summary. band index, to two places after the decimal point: 1.13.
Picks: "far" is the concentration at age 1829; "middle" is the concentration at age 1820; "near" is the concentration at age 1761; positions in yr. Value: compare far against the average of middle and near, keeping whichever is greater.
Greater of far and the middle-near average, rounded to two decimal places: 0.97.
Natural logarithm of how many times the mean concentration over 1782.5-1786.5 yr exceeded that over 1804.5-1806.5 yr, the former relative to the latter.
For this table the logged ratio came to 0.22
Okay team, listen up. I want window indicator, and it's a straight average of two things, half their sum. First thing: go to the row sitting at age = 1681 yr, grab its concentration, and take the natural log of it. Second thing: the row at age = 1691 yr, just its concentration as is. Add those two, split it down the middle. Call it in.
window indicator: 0.7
